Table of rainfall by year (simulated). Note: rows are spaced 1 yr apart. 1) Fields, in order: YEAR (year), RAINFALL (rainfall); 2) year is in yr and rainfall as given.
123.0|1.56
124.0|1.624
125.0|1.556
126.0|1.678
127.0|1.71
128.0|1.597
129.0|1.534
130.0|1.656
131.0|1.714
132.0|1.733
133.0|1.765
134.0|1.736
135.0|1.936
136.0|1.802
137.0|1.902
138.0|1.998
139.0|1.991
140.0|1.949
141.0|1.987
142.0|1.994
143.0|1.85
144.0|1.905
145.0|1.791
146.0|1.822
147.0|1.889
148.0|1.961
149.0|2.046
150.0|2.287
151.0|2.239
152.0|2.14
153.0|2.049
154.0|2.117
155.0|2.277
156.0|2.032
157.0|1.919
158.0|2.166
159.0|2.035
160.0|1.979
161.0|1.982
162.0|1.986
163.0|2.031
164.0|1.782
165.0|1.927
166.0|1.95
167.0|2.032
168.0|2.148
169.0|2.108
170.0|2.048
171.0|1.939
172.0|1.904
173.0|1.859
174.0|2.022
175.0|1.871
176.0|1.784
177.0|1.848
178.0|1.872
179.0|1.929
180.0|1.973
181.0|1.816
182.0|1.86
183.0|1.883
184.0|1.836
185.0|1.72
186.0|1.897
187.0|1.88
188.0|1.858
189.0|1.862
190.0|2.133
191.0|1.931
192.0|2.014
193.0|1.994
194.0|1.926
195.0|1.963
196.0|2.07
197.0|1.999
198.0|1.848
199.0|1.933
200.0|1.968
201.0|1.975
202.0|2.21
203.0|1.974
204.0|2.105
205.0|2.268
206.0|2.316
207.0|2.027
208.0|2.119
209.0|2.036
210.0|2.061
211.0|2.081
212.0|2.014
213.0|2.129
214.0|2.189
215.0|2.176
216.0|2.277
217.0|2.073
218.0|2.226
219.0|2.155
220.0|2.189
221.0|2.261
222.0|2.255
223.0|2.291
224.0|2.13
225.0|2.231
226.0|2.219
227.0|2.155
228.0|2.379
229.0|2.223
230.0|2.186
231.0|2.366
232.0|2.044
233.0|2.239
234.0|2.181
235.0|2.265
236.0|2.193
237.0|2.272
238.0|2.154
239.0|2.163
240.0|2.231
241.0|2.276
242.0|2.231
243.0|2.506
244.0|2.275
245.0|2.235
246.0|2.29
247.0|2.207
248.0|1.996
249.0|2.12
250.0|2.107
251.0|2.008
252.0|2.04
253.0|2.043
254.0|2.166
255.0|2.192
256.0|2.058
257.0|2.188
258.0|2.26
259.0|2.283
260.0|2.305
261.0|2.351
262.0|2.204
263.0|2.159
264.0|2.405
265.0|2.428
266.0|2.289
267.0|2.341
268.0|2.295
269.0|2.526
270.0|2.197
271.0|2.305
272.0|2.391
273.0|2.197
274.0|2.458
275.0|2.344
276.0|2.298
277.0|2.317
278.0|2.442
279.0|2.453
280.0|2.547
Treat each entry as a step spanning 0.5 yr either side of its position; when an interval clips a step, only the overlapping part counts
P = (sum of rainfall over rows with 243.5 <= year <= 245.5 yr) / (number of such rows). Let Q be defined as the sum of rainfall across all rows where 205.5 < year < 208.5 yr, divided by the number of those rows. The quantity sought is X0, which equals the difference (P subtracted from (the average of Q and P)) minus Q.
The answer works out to -2.20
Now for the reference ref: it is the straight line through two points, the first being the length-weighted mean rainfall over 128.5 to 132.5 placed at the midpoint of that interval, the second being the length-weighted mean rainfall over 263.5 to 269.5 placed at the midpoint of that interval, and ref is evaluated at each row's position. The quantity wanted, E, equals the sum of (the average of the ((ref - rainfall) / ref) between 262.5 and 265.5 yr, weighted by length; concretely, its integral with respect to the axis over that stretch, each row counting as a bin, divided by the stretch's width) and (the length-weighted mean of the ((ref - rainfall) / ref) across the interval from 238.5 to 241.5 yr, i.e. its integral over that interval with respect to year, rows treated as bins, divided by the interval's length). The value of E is 0.023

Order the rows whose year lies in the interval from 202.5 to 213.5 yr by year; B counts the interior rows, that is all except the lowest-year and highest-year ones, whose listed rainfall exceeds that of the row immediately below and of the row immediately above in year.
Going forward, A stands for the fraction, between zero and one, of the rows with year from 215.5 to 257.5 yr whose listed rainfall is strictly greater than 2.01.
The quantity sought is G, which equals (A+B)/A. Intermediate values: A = 1.0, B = 3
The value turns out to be 4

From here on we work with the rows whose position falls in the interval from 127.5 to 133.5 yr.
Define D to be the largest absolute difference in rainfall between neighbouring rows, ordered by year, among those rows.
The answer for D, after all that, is 0.12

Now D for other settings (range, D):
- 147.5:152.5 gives 0.24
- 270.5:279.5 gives 0.26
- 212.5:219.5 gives 0.20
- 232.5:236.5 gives 0.08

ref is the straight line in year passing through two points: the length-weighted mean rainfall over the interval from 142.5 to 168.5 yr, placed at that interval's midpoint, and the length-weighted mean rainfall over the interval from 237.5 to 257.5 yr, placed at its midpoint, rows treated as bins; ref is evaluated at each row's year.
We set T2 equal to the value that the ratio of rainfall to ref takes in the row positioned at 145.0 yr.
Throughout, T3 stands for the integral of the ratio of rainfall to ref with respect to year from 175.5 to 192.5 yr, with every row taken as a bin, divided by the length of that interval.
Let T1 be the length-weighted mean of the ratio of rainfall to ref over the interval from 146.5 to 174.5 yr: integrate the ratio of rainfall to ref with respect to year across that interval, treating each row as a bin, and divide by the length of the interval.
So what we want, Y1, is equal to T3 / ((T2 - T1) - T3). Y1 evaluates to -0.90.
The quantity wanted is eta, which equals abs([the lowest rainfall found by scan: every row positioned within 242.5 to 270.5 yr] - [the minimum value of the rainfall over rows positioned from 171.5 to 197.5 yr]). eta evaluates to 0.28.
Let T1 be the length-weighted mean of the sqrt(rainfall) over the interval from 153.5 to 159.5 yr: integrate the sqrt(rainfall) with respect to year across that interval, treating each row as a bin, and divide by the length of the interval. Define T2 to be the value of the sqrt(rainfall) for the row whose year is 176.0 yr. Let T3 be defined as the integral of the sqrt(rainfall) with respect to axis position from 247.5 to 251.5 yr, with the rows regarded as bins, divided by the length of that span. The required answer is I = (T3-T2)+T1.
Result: 1.54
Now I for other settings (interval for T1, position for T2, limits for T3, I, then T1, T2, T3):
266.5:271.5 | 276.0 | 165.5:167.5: 1.42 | 1.53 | 1.52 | 1.41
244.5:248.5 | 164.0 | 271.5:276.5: 1.67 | 1.48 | 1.33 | 1.53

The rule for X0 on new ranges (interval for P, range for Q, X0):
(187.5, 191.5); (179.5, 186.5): -1.90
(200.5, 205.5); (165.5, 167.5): -2.05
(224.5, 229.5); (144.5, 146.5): -2.02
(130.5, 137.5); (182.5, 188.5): -1.82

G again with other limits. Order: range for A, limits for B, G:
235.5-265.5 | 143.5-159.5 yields 4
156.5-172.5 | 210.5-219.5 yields 8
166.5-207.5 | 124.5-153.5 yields 23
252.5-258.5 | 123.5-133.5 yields 2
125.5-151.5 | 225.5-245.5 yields 62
